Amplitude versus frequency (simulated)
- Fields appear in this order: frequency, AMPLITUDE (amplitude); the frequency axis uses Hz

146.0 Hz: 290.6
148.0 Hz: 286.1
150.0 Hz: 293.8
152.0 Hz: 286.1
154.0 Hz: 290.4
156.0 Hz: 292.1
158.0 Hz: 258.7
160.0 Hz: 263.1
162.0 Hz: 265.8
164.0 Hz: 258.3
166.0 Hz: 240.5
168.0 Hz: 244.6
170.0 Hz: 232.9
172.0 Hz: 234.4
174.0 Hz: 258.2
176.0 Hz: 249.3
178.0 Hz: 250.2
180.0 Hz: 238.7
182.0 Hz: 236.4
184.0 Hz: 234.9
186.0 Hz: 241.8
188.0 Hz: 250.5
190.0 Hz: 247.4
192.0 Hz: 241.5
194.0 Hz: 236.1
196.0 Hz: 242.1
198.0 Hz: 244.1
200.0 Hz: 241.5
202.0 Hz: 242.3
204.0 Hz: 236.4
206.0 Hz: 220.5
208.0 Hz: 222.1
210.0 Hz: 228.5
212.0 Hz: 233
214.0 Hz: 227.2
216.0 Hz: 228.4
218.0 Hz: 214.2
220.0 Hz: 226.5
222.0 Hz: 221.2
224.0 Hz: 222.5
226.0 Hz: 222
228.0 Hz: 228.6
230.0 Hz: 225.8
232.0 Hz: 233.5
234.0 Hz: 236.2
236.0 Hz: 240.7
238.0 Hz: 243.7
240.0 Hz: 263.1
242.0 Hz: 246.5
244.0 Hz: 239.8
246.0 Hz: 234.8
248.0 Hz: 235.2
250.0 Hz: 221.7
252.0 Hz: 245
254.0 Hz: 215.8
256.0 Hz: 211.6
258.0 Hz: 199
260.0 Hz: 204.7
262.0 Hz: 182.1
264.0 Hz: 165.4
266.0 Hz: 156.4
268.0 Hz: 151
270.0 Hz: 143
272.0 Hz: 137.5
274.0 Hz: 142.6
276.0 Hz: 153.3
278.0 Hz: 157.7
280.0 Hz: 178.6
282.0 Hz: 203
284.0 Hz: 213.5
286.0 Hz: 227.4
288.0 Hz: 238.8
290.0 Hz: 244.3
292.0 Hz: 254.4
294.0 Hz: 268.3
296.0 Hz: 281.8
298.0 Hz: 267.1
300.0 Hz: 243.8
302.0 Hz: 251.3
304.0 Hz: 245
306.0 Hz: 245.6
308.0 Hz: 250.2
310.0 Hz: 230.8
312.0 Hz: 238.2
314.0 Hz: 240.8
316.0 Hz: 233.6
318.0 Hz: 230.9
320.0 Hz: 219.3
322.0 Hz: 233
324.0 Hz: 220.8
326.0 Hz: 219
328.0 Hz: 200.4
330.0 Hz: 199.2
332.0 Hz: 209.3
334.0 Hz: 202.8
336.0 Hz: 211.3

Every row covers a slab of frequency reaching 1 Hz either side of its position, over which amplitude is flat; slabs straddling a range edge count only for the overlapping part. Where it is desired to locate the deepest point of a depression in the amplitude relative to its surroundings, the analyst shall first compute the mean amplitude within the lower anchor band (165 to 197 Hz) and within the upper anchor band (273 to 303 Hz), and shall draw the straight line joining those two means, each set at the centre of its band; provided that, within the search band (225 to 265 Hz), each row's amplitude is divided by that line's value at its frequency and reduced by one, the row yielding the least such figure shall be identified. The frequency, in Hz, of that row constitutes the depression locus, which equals 264.0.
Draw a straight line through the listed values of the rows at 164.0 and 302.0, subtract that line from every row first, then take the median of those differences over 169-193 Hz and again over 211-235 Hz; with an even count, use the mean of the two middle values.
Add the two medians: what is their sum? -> -44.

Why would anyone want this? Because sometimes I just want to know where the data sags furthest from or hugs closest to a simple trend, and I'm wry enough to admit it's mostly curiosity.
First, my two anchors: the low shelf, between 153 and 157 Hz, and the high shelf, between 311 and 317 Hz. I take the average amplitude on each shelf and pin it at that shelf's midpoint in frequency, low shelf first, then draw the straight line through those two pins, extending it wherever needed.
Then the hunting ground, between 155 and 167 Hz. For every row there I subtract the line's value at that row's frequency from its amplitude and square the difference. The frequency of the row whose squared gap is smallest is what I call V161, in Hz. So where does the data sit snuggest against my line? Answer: 156.0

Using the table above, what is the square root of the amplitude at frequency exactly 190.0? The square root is 15.7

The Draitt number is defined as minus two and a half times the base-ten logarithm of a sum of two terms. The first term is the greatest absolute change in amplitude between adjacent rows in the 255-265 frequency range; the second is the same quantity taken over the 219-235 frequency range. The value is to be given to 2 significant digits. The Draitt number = -3.7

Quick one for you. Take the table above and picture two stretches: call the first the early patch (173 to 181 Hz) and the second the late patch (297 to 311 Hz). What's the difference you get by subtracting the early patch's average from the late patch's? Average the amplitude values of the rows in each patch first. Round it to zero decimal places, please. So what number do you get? -1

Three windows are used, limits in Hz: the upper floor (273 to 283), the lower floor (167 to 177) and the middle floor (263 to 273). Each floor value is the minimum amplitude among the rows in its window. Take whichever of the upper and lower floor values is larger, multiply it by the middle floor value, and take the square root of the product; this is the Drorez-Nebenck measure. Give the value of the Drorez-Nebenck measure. 179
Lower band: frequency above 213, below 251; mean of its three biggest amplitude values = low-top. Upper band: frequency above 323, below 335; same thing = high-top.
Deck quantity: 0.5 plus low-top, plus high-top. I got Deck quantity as 468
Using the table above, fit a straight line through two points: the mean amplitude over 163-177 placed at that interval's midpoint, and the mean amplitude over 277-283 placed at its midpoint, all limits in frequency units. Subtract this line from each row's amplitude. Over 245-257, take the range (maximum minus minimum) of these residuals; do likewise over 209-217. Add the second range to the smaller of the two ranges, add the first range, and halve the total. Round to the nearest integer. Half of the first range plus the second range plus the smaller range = 21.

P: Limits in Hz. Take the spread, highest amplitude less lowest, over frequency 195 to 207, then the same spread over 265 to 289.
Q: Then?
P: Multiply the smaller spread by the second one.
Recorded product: 2391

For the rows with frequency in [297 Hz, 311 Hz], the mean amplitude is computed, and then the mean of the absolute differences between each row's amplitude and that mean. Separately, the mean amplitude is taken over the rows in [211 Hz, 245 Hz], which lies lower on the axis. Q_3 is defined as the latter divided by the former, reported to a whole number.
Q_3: 32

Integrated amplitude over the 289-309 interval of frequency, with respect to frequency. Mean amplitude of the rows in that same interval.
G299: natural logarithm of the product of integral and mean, 14.1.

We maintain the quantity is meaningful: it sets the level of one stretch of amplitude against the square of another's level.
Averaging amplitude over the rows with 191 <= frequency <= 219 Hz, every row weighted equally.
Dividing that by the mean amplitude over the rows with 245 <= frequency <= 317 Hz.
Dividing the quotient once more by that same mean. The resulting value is 0.0051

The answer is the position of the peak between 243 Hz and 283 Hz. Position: 252.0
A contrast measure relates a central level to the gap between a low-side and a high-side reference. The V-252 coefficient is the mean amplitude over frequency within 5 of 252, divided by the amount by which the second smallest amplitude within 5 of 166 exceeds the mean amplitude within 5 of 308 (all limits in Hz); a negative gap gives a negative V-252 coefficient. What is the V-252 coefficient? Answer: -155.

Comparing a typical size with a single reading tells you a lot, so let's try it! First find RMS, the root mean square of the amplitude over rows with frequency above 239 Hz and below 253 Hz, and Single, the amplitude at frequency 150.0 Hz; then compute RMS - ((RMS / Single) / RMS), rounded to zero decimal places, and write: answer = 241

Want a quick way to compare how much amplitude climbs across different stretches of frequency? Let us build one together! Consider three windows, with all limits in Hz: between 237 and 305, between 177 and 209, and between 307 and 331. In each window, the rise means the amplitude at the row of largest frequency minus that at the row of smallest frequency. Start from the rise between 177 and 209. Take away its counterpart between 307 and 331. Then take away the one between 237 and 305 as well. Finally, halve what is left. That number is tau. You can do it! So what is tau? 11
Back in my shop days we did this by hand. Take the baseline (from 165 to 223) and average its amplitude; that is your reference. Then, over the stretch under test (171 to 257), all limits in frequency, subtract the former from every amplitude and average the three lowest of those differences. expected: -23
